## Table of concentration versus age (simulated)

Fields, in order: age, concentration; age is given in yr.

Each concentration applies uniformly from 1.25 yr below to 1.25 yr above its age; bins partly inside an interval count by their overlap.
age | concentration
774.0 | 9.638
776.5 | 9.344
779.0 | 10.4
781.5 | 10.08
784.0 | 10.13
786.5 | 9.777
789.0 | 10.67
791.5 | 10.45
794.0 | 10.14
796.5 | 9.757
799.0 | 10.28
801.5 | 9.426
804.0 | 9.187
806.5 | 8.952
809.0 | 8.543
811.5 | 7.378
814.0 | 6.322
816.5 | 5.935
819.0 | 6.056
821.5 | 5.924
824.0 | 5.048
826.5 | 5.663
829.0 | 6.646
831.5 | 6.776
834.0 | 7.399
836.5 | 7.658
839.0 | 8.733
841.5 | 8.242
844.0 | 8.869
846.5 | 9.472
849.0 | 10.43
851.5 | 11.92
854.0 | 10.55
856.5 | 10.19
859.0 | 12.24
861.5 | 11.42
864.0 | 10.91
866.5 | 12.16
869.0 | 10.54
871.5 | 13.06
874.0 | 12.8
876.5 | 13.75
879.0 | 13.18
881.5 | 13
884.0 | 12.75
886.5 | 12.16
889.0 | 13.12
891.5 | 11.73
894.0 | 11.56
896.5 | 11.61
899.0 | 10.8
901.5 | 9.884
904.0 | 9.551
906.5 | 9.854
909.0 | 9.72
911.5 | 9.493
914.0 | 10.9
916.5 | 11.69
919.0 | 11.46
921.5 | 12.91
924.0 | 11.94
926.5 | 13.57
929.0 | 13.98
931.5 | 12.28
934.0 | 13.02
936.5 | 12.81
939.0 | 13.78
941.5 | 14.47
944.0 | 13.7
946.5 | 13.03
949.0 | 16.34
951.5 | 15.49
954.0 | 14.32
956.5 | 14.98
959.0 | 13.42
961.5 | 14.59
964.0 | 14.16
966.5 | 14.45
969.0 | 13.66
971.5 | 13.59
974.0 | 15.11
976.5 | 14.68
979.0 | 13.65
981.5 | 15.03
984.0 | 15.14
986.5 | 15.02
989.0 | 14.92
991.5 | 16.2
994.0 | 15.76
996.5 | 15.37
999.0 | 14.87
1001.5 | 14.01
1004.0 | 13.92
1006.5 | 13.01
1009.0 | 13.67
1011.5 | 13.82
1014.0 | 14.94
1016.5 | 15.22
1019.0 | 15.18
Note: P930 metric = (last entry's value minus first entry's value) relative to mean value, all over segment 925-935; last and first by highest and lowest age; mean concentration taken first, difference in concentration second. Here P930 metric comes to -0.04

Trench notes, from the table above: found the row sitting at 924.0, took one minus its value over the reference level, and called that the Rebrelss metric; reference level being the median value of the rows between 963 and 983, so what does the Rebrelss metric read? 0.17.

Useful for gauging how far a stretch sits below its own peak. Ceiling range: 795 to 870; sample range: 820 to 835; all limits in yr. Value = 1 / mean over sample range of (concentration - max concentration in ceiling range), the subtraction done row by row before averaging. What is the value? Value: -0.2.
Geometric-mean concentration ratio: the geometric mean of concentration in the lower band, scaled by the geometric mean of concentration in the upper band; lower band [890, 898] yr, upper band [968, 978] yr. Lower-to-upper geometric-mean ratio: 0.82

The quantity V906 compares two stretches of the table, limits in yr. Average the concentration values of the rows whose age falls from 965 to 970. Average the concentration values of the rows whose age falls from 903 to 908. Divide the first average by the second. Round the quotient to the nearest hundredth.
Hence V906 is 1.45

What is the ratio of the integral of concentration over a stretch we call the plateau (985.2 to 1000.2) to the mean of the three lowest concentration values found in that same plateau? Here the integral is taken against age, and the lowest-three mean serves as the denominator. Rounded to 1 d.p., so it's 15.4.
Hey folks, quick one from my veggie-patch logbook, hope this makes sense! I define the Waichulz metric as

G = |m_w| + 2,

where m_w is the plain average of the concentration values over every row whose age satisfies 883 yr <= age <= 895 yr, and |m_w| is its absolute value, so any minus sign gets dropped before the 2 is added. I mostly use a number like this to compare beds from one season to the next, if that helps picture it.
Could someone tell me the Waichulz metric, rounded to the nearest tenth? 14.3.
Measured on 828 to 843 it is 9.6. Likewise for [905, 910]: 11.8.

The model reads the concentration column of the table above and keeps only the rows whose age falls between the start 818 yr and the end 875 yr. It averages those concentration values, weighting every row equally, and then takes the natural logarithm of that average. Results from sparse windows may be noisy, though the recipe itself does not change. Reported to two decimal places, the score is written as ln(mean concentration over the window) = 2.22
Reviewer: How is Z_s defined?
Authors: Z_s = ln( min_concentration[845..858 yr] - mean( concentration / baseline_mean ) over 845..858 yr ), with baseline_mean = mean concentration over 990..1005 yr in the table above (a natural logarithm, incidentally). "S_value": 2.2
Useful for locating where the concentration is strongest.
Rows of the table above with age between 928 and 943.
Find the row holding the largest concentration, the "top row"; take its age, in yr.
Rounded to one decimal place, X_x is 941.5 yr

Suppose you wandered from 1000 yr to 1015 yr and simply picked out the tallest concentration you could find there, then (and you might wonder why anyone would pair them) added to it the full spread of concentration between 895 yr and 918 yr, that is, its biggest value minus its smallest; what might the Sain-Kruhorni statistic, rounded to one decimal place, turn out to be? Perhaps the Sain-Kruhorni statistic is 17.1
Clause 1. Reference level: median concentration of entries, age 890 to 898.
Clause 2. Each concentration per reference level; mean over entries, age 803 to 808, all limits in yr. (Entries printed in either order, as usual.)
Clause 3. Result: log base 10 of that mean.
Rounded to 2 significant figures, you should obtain -0.11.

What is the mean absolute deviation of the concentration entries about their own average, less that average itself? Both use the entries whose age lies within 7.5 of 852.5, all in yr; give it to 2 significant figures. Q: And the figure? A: -9.9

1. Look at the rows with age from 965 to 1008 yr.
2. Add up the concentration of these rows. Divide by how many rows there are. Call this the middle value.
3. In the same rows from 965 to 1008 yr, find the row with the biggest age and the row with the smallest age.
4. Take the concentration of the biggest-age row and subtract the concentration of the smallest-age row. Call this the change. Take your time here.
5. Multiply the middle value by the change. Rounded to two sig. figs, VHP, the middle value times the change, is -21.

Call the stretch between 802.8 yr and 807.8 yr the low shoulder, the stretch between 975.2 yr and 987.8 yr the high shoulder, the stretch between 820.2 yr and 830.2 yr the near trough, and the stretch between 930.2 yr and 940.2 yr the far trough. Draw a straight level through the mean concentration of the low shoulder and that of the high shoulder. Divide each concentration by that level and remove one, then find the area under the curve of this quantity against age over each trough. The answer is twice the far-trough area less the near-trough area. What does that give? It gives 4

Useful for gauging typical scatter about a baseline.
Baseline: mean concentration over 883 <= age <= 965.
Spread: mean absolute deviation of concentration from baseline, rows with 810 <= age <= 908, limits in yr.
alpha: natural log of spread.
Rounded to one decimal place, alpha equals 1.1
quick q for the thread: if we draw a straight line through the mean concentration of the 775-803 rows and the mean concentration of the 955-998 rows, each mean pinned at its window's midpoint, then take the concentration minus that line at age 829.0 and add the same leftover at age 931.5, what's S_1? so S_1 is -5.7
